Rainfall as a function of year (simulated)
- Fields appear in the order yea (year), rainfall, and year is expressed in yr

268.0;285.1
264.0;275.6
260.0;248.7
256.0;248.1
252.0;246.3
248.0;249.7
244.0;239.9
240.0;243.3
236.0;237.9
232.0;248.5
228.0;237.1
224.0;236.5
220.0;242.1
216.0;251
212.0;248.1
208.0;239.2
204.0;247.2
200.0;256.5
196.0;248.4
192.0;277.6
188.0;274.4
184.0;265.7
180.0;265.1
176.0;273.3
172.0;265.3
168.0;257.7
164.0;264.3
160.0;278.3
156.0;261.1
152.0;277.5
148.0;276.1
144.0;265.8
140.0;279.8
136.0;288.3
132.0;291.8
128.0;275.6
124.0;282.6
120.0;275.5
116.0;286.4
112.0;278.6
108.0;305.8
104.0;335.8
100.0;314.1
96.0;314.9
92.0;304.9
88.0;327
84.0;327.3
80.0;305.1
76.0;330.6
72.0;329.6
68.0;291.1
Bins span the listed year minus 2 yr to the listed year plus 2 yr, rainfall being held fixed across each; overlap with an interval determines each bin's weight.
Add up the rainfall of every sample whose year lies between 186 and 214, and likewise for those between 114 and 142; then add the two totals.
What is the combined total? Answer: 3771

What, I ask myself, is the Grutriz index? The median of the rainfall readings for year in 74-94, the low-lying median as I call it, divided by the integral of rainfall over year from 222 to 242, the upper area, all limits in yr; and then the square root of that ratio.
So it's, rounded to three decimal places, 0.261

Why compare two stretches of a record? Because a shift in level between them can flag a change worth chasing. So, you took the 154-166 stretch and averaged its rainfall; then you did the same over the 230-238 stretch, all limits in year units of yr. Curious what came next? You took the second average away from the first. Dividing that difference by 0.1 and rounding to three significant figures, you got 247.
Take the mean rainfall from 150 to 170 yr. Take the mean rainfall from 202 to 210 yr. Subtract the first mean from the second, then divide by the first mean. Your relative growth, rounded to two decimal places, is -0.09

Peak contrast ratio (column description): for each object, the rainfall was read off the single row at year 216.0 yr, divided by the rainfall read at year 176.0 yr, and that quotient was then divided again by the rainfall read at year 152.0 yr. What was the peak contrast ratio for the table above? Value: 0.0033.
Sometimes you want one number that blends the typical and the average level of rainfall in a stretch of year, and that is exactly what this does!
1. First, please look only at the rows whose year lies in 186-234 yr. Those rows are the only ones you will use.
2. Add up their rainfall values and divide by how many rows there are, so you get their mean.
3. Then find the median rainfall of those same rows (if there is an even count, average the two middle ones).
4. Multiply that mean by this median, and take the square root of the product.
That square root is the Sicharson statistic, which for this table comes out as 249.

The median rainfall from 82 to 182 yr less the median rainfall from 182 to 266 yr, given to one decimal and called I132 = 30.5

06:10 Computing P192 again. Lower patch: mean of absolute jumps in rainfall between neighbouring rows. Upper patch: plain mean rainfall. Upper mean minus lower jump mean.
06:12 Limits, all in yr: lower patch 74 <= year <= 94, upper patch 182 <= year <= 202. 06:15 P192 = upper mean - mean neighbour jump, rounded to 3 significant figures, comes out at 247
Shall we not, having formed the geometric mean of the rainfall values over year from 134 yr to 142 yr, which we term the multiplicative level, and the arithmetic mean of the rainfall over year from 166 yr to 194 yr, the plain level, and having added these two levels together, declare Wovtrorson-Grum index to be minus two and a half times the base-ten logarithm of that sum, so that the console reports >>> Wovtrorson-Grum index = -6.86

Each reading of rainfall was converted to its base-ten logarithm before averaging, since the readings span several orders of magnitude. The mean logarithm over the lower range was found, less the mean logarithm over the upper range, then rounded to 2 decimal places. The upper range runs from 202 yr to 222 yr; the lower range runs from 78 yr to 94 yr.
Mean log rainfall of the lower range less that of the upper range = 0.11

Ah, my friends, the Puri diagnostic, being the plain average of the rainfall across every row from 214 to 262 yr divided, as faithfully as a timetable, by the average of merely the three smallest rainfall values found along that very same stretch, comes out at 1.03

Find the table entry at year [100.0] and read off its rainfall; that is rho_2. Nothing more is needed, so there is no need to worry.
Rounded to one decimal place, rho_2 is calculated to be 314.1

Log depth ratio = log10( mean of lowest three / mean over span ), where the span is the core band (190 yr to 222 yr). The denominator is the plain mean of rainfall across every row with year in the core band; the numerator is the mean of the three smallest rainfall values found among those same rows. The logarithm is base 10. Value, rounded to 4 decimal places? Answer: -0.0148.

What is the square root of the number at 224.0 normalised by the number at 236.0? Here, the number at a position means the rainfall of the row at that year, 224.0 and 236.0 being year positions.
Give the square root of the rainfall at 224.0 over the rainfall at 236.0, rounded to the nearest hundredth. 1.00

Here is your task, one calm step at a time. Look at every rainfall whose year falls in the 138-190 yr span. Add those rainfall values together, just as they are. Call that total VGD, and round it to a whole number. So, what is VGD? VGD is 3504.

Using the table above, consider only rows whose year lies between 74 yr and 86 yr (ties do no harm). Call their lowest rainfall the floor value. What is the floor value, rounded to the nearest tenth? 305.1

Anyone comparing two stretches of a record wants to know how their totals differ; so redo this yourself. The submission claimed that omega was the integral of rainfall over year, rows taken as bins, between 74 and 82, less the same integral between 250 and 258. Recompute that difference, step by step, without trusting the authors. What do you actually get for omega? 565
